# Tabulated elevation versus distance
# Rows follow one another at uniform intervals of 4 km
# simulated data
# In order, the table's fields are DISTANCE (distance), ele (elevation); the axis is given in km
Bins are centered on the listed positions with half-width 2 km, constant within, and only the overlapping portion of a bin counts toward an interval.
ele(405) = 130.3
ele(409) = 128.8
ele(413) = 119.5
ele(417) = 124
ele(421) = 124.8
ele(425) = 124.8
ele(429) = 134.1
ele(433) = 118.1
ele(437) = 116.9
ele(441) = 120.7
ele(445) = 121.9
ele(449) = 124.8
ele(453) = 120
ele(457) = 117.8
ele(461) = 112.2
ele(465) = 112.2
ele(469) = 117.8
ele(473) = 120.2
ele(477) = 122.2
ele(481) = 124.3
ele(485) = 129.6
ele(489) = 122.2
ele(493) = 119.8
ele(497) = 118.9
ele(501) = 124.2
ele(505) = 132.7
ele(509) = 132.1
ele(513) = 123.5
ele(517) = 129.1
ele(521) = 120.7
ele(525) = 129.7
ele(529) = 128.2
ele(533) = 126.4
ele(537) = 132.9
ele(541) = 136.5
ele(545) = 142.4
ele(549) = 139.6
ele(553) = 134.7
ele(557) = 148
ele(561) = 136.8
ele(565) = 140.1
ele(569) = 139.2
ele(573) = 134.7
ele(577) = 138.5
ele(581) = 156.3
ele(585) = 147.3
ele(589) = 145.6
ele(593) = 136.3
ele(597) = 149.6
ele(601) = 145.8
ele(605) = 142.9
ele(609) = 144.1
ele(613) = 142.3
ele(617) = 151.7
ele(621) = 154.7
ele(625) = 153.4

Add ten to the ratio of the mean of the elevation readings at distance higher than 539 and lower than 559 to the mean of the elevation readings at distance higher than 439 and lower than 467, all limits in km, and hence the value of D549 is 11.2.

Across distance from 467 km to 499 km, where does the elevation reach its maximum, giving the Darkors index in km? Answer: 485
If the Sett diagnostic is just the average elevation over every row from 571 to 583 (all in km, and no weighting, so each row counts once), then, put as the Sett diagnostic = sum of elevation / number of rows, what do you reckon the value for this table 143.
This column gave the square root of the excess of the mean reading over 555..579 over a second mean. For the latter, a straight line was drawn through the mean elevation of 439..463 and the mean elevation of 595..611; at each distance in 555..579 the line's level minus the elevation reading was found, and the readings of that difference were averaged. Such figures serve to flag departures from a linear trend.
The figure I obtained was 11.8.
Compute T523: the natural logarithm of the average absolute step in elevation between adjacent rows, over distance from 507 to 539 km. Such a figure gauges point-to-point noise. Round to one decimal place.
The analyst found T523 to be 1.8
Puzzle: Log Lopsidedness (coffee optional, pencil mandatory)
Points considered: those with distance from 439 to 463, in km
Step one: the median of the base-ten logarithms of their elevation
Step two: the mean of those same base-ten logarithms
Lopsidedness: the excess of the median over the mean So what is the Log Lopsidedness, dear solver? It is 0.003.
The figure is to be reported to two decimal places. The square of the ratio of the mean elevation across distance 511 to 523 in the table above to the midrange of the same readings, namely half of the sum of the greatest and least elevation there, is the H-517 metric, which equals 0.99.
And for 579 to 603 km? 1.01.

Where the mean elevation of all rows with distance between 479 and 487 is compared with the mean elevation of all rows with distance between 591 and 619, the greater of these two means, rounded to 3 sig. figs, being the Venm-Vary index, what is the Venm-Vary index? 145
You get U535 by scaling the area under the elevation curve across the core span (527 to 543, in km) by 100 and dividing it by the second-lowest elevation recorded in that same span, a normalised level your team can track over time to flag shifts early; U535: 1635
